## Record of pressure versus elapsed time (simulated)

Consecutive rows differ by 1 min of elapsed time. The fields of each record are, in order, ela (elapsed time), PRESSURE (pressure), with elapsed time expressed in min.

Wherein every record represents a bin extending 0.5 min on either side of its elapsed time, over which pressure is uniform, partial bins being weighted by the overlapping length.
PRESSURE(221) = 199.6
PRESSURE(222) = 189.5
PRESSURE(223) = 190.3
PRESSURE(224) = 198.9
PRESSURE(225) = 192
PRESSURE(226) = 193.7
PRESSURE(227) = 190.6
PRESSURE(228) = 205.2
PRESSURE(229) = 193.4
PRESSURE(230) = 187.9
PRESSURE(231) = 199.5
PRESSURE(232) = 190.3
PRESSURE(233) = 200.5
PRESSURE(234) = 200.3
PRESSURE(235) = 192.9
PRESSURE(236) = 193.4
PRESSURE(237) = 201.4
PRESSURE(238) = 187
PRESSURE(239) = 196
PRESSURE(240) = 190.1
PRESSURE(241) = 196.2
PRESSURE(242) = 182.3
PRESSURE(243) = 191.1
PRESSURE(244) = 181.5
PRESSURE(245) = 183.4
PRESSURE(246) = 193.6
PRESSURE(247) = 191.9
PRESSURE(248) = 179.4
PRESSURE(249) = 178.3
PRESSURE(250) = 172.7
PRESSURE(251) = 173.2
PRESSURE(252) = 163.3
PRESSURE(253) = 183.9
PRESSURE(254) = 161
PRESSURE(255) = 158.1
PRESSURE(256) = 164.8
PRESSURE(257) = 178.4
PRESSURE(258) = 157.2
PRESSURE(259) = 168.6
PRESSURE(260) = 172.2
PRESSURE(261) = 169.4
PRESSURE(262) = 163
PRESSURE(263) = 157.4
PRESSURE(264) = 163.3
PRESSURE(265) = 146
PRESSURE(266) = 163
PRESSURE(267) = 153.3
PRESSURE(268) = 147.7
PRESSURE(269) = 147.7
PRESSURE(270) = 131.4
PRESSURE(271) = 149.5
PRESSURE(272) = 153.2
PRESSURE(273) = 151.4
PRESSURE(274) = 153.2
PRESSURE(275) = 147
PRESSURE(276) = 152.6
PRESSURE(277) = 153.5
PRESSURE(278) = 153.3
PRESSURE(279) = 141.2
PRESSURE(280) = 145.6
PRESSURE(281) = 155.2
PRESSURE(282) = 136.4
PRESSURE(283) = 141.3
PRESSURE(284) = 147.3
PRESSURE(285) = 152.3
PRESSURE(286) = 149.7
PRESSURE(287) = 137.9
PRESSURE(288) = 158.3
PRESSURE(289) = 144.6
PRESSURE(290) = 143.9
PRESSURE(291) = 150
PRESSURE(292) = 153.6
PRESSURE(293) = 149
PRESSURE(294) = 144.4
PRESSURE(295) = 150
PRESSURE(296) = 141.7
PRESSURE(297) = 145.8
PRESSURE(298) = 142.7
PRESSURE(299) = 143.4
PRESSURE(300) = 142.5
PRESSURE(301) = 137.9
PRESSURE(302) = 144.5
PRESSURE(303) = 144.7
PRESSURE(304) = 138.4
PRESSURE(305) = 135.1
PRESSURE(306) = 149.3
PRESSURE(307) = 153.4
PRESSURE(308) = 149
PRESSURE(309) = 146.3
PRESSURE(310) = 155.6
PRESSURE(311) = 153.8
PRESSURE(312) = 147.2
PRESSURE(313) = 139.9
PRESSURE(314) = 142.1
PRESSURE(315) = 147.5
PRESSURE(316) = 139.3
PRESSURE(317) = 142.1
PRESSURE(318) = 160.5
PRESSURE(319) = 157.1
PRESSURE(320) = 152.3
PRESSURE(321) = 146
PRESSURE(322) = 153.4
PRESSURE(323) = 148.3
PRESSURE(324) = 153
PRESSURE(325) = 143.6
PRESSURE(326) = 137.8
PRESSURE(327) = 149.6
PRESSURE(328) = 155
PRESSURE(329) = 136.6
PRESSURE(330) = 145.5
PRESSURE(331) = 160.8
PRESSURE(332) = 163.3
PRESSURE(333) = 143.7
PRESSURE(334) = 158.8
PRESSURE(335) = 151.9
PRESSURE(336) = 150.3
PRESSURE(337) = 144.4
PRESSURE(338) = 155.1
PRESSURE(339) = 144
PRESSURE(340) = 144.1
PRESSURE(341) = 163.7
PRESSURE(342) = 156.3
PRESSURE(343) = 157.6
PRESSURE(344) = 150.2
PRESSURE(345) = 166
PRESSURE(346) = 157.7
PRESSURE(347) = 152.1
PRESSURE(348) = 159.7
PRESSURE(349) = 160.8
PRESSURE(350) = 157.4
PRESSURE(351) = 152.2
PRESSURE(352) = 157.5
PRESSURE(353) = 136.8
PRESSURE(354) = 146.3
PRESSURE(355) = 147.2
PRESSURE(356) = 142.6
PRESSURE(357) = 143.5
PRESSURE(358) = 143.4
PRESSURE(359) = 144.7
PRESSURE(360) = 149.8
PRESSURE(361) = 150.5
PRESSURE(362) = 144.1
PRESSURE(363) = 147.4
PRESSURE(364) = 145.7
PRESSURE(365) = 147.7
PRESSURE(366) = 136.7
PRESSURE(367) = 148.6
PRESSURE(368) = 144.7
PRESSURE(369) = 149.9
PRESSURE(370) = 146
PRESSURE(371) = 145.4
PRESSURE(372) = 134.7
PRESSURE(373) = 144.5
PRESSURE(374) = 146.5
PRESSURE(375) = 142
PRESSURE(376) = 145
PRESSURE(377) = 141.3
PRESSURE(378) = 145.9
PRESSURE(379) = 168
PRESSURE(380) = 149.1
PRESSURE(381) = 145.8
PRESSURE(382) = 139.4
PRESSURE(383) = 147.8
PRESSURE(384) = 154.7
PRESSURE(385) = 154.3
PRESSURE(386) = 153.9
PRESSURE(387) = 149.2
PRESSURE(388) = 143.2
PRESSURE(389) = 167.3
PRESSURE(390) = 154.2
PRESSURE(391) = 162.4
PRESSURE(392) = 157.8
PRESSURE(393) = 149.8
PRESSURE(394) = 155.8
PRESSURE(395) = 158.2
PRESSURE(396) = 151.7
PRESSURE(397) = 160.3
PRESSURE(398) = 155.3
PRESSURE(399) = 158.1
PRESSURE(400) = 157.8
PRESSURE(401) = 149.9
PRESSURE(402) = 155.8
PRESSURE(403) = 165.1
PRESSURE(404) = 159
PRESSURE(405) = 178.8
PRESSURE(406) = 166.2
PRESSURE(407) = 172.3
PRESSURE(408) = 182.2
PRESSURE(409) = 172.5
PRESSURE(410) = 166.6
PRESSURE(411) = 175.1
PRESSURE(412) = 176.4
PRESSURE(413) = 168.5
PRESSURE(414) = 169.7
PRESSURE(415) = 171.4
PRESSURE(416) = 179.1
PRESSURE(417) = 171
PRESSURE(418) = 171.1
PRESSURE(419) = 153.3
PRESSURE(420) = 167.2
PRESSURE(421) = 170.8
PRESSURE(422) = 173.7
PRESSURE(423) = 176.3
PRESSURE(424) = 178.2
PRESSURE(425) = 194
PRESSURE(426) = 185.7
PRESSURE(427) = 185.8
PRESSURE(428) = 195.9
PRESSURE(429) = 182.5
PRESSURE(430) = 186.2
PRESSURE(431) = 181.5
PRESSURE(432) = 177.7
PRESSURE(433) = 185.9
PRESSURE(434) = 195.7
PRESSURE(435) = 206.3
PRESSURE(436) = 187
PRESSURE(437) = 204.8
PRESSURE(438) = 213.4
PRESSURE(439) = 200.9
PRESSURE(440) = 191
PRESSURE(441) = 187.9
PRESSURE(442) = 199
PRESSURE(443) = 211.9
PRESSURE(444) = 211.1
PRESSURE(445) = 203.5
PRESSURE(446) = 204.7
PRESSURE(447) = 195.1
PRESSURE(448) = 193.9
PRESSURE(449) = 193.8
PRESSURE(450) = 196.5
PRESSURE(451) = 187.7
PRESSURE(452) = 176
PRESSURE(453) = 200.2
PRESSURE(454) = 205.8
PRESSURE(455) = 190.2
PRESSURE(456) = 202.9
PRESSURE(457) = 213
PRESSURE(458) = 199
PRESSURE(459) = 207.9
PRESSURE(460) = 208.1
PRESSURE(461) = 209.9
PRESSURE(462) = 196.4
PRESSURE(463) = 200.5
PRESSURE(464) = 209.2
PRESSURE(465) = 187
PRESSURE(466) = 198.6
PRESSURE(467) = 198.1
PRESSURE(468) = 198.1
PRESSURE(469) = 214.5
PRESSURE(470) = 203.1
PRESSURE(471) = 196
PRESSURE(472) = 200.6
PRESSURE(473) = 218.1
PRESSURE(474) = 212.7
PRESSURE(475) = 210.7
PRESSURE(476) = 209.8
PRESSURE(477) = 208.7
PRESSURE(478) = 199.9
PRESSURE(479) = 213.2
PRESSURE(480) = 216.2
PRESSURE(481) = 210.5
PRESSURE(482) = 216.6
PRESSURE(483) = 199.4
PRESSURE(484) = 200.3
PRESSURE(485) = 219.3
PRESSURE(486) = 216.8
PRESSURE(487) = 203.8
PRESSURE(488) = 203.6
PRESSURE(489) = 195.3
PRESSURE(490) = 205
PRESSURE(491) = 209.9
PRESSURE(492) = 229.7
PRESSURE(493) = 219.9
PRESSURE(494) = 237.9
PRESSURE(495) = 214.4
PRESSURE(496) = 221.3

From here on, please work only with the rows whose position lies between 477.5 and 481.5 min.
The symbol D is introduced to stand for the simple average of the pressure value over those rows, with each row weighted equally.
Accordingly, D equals 210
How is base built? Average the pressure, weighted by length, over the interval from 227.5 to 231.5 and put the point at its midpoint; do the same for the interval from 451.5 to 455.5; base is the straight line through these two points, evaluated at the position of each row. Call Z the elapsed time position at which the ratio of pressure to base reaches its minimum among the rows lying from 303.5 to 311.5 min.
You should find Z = 305 min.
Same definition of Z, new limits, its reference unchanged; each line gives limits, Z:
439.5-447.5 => 441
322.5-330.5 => 329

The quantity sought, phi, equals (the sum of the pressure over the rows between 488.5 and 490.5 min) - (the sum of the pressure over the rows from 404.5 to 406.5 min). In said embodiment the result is 55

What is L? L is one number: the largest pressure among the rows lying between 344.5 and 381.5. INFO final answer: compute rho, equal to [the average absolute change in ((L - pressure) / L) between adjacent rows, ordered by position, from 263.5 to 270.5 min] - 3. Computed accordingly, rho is -2.93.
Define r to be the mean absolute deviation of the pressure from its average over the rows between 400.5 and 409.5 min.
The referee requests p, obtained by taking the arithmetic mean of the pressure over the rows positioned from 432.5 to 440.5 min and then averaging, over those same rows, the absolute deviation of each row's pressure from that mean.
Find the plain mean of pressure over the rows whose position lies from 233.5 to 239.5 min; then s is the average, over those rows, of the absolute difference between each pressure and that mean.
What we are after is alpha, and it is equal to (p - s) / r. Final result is 0.5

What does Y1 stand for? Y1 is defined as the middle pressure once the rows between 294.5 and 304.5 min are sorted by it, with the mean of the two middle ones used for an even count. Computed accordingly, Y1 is 143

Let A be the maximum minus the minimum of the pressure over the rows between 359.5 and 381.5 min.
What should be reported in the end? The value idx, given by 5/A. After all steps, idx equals 0.15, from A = 33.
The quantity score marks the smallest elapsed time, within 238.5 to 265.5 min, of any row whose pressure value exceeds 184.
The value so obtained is 239 min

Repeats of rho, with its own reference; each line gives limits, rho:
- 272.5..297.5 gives -2.96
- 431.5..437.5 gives -2.92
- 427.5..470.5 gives -2.95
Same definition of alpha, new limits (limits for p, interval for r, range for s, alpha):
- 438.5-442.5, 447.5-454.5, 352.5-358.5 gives 0.4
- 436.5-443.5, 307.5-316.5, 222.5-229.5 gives 0.8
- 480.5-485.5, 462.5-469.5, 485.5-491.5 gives 0.4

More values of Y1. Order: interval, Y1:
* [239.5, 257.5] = 180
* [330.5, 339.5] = 152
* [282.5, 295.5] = 149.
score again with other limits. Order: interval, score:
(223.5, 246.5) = 224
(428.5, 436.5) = 430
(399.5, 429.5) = 425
